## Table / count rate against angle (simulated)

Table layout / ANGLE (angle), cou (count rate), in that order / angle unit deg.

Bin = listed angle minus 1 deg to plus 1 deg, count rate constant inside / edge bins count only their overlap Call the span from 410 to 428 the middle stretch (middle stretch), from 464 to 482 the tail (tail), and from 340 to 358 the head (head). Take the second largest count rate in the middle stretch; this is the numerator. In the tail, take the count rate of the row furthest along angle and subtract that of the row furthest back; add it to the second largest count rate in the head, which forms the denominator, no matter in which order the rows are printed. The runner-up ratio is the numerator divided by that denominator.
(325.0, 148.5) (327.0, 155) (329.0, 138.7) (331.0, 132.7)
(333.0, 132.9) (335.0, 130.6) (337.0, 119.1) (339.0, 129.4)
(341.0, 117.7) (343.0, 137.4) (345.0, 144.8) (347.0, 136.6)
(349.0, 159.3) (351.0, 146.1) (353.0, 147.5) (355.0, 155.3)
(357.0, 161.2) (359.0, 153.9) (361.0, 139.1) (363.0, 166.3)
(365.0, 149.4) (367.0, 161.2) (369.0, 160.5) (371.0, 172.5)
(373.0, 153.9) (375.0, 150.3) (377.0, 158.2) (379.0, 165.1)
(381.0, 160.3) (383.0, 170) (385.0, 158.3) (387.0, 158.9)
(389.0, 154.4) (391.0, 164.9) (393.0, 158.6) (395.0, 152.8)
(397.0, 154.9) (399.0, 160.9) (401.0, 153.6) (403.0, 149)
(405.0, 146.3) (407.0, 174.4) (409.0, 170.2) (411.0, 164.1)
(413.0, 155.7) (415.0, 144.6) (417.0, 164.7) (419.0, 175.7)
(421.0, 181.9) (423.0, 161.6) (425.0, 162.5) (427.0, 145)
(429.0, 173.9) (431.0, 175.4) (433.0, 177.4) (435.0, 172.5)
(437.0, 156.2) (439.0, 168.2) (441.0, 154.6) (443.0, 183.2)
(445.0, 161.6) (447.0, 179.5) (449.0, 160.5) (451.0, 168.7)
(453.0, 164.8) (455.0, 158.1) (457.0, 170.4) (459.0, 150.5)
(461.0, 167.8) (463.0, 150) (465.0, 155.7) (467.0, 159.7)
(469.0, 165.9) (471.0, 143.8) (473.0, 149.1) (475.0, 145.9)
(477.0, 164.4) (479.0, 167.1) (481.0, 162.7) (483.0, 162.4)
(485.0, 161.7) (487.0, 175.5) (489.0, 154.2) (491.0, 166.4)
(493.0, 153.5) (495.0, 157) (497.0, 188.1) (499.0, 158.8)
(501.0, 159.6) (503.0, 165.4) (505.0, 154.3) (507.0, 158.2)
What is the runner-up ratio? 1.06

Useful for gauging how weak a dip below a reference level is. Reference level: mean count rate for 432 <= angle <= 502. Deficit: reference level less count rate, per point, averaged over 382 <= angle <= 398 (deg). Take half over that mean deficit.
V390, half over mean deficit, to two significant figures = 0.14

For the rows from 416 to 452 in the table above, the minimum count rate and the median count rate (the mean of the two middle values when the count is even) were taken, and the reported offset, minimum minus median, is -23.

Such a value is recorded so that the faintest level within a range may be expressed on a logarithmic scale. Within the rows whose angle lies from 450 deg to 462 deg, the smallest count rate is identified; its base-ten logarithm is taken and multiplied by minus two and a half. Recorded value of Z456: -5.44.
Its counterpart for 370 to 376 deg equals -5.44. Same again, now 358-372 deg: -5.36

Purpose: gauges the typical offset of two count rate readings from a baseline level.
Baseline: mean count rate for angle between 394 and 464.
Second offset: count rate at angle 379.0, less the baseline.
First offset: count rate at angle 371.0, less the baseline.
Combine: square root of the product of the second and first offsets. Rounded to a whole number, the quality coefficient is 4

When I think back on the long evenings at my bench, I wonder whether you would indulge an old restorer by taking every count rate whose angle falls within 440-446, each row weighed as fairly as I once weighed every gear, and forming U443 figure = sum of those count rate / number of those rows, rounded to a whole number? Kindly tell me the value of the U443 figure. 166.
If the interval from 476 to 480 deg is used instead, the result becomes 166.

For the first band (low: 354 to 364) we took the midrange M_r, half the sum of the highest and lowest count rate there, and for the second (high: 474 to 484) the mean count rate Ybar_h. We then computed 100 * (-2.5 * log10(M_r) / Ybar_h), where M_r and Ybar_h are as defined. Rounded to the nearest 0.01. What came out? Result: -3.40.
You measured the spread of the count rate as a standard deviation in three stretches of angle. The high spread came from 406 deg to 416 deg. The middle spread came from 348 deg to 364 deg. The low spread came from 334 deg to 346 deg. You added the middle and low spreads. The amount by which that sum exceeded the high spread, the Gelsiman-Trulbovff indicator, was 7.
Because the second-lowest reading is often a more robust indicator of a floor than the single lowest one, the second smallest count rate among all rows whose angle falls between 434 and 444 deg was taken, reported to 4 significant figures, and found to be 156.2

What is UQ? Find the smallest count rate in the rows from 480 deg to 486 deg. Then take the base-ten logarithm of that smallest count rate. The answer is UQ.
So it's 2.21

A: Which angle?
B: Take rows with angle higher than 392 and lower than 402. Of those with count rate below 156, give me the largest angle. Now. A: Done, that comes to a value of 401.0 deg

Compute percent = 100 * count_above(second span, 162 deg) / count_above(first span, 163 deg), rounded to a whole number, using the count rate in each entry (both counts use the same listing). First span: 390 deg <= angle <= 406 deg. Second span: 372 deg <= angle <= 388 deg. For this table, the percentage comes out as 200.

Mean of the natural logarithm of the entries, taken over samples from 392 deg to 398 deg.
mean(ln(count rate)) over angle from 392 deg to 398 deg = 5.05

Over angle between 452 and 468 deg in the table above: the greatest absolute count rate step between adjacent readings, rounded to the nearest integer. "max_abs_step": 20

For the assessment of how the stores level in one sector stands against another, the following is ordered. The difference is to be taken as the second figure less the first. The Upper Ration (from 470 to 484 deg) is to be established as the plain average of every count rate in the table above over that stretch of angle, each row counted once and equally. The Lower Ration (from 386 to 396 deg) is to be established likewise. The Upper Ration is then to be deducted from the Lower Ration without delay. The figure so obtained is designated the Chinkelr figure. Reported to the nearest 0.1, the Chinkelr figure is 1.4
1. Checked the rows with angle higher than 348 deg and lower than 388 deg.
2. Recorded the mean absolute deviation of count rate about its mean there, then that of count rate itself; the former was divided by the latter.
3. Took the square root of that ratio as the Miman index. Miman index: 0.201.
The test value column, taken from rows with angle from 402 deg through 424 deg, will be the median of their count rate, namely 164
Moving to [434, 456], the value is 165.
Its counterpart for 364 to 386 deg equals 160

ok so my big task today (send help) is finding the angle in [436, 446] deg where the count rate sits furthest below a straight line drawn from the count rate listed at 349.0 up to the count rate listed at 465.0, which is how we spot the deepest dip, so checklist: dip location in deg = 441.0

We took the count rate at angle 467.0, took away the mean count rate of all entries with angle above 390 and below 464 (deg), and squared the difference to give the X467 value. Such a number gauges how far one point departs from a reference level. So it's 12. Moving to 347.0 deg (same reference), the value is 702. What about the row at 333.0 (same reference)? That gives 912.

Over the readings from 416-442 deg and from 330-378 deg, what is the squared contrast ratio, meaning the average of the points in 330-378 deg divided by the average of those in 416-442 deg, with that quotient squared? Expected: 0.77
